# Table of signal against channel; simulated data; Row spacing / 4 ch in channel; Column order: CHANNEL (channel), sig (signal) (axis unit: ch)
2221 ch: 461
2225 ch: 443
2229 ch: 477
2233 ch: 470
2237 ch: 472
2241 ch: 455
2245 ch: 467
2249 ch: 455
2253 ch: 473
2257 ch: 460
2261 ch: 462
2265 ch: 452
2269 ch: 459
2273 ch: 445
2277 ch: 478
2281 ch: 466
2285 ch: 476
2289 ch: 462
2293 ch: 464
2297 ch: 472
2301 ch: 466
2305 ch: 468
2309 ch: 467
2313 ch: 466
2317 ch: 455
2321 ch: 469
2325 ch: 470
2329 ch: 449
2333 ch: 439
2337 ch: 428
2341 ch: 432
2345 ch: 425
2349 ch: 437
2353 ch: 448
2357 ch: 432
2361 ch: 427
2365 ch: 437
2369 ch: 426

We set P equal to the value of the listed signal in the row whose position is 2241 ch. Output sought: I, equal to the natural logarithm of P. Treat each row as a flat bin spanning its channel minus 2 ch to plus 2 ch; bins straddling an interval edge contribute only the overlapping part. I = 6.12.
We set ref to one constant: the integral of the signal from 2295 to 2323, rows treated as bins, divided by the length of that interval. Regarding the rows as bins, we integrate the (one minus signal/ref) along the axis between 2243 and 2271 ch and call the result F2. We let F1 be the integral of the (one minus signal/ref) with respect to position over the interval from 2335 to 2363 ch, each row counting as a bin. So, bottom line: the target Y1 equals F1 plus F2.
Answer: 2.3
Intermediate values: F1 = 2.01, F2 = 0.3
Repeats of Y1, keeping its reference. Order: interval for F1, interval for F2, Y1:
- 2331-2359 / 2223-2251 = 2.1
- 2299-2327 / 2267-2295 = 0.1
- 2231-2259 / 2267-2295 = 0.2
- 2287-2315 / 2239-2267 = 0.3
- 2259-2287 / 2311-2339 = 1.0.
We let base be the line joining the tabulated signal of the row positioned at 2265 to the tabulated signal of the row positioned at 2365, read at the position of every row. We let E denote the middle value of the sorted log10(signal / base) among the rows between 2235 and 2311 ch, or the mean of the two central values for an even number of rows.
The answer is 0.0148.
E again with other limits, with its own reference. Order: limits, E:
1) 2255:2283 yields 0.0073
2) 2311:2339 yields 0.0104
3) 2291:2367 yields 0.0090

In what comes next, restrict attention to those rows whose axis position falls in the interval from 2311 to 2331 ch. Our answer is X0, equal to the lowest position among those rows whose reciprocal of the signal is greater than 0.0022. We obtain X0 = 2329 ch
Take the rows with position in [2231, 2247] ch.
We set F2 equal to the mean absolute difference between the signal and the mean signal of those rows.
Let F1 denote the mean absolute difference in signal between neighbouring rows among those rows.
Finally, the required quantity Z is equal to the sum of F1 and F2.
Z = 15.8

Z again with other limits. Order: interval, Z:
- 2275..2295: 15.7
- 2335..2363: 14.8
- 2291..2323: 9.3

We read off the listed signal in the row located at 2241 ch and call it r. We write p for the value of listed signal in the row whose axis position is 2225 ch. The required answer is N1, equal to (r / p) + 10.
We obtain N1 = 11.0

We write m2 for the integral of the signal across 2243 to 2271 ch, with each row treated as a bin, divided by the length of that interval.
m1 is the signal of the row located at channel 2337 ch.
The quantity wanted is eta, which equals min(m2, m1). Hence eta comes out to 428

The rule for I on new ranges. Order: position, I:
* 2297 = 6.16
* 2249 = 6.12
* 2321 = 6.15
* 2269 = 6.13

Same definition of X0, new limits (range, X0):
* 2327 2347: 2329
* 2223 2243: 2225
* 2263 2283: 2265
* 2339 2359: 2341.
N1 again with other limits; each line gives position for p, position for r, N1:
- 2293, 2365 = 10.9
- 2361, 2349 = 11.0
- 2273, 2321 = 11.1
